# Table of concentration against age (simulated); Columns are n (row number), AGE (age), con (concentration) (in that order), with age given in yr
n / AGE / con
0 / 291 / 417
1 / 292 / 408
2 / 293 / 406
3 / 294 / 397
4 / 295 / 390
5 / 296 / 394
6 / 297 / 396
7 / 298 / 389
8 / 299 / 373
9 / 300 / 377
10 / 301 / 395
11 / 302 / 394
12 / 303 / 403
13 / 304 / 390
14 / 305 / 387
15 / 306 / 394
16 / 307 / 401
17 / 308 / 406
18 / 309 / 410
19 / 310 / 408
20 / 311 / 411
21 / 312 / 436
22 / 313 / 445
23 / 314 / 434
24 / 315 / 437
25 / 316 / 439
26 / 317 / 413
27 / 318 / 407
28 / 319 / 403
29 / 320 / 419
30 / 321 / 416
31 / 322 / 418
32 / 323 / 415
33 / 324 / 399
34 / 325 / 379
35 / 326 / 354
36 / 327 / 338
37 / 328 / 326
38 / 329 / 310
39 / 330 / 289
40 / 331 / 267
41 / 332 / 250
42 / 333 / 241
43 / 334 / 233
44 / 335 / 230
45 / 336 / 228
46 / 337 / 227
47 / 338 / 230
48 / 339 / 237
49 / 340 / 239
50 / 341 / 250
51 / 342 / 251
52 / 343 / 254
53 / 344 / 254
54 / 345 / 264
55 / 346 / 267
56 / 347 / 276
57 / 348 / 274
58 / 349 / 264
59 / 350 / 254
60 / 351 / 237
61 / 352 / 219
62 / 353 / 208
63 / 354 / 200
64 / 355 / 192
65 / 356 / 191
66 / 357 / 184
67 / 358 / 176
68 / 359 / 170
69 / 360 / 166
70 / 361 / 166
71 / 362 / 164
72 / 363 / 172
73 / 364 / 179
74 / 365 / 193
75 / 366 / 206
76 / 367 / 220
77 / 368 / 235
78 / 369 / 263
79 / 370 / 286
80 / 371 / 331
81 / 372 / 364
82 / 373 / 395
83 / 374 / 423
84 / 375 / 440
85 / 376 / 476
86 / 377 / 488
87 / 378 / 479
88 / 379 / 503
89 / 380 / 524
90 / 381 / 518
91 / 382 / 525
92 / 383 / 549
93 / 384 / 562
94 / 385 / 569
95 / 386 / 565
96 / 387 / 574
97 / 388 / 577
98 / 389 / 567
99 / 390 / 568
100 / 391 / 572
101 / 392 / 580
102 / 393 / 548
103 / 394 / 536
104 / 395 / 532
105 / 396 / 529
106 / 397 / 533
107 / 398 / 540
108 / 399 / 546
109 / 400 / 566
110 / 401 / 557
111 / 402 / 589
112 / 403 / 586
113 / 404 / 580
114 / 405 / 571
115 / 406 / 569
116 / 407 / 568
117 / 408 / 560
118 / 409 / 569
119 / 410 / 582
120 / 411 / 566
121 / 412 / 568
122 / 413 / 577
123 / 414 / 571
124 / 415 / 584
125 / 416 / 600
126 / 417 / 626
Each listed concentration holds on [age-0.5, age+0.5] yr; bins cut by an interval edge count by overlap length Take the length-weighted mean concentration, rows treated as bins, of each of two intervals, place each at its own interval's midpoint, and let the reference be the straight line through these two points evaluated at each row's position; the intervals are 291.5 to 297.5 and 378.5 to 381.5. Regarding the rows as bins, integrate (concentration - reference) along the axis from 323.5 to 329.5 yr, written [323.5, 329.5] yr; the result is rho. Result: -547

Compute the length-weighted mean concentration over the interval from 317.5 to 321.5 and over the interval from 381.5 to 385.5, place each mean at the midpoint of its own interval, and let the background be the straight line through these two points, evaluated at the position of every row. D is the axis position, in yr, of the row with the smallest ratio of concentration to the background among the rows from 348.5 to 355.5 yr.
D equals 355 yr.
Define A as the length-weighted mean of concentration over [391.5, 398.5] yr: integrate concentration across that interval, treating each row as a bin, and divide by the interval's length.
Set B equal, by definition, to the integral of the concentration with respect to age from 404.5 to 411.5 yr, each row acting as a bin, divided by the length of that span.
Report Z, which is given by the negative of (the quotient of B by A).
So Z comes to -1.05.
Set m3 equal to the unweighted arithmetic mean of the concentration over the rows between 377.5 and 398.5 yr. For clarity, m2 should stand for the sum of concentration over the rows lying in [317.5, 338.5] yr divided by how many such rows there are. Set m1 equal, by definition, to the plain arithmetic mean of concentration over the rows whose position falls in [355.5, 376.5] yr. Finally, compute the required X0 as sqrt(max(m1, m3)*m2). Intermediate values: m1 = 257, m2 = 323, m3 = 545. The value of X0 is 420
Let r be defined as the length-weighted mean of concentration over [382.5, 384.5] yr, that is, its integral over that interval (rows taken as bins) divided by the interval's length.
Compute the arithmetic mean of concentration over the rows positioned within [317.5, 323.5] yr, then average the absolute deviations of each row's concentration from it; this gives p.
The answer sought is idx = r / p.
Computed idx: 104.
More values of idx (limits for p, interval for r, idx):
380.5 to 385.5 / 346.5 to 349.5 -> 15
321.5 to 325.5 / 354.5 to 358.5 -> 14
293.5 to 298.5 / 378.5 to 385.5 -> 181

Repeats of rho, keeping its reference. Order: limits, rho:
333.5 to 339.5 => -1349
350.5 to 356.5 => -1626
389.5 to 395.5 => 144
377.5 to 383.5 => 4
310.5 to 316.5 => 56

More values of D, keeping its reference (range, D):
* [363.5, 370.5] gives 364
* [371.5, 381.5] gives 372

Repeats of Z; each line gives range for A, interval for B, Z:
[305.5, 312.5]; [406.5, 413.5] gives -1.39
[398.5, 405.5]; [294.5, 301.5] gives -0.68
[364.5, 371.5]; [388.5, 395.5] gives -2.25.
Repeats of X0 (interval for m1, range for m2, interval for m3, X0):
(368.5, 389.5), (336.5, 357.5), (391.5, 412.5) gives 364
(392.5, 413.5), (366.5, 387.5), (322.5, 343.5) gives 498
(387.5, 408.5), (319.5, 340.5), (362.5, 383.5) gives 415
